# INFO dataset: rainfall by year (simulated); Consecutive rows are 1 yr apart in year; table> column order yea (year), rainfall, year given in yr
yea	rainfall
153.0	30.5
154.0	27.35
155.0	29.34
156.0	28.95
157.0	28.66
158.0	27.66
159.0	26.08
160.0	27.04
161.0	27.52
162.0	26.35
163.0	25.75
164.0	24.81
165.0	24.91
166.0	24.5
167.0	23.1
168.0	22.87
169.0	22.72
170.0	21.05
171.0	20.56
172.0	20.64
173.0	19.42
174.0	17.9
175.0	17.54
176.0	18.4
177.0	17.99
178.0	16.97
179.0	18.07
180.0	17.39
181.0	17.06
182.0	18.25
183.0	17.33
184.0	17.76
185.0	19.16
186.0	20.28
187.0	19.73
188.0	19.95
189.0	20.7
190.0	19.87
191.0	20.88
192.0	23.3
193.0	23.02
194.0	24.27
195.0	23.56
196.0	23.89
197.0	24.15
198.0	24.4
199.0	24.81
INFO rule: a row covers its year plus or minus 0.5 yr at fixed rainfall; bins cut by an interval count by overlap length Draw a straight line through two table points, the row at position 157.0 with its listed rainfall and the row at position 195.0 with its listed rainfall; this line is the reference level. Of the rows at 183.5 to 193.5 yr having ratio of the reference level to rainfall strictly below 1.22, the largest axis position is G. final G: 193.0 yr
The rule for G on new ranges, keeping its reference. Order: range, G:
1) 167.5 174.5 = 169.0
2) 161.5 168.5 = 168.0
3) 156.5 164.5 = 164.0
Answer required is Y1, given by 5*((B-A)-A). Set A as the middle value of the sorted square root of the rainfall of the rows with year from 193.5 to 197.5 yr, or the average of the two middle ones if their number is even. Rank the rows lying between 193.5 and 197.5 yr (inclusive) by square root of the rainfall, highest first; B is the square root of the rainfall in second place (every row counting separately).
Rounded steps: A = 4.9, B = 4.9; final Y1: -24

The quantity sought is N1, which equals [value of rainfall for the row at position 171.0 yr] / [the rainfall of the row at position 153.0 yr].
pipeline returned 0.67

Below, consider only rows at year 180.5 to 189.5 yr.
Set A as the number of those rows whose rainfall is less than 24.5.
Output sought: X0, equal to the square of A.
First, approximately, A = 9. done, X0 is 81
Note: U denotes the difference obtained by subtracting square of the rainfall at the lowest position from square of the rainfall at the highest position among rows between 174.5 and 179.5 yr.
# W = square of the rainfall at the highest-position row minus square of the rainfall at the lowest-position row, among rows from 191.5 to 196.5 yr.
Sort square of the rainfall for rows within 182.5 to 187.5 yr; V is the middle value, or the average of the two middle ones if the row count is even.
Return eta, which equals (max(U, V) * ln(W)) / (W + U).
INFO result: 26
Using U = 19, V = 367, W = 28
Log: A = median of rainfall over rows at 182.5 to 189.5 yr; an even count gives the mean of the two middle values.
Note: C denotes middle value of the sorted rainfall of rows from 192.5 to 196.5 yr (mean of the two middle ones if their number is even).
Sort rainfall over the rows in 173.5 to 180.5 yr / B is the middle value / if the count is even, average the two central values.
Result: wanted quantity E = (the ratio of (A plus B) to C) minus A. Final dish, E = -18.1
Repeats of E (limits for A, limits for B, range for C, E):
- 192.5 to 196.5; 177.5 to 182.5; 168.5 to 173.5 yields -21.7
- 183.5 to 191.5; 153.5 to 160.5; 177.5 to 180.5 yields -17.2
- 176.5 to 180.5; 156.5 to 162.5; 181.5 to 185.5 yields -15.2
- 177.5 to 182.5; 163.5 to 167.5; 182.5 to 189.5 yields -15.3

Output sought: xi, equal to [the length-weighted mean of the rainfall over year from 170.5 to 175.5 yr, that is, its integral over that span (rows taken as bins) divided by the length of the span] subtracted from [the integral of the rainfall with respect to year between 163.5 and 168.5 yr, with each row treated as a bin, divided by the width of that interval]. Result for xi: 5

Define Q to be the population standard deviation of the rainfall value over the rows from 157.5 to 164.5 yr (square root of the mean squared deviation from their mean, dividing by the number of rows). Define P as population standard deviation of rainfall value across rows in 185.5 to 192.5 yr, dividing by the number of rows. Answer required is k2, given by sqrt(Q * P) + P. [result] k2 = 2.2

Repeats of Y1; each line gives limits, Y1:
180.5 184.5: -21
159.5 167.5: -24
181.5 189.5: -22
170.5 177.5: -20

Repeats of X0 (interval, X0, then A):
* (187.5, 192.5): 25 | 5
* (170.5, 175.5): 25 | 5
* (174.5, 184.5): 100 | 10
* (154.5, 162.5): 0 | 0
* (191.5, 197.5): 36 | 6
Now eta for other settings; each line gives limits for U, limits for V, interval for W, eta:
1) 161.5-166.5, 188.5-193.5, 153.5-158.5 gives -16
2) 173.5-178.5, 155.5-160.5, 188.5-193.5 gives 51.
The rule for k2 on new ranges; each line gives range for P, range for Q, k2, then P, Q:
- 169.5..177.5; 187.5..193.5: 2.7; 1.3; 1.4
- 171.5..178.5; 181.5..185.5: 2.0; 1.2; 0.7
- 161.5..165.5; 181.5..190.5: 1.5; 0.6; 1.1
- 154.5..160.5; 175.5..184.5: 1.9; 1.1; 0.5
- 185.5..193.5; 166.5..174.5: 2.8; 1.3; 1.7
